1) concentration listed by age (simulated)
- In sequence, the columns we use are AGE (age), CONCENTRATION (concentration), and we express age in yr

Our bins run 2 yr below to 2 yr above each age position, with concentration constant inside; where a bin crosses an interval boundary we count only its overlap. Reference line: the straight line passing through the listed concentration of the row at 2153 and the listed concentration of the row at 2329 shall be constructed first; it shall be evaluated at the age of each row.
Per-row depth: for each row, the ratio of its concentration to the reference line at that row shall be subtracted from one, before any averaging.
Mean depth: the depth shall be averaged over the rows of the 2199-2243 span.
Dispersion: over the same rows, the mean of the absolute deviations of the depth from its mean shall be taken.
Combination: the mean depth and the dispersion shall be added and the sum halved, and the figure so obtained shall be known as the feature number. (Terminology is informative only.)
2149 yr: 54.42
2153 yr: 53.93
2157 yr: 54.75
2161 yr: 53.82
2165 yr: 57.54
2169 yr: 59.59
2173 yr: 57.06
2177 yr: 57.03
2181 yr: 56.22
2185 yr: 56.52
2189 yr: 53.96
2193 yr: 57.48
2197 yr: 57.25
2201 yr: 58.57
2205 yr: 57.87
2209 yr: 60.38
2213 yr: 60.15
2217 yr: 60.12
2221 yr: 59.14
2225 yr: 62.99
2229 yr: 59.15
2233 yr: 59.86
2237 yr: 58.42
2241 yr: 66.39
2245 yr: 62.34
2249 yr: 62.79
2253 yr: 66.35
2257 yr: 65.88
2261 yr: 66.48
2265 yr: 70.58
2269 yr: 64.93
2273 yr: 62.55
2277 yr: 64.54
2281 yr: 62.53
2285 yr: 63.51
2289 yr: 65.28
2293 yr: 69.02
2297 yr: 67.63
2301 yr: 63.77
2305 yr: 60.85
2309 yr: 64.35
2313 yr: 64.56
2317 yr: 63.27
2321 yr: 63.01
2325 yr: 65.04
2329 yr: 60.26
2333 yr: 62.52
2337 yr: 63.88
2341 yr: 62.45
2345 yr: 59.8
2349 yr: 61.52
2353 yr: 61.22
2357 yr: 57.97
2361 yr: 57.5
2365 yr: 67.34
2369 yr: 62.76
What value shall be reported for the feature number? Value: -0.021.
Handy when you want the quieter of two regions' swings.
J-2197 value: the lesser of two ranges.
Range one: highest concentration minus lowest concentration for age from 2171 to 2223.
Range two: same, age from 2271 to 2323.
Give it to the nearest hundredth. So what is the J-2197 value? 6.42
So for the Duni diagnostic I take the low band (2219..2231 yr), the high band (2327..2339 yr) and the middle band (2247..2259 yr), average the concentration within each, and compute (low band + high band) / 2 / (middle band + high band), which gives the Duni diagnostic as 0.482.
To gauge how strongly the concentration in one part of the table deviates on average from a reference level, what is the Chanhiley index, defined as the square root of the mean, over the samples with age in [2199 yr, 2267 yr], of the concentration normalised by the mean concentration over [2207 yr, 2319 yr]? 0.99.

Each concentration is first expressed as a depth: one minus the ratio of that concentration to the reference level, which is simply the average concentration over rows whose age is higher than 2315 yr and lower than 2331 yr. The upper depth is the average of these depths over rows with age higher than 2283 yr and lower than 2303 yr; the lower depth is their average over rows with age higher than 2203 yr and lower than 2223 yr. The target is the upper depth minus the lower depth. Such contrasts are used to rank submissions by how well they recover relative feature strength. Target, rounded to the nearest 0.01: -0.10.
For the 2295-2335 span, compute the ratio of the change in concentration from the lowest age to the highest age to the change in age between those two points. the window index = -0.14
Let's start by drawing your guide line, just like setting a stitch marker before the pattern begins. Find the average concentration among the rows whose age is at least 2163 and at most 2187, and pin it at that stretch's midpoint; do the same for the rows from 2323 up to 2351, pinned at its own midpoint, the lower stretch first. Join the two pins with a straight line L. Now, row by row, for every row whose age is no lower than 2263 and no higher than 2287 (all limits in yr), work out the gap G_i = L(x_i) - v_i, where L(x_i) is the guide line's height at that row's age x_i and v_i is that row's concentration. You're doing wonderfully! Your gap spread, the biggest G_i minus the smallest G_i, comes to 8.5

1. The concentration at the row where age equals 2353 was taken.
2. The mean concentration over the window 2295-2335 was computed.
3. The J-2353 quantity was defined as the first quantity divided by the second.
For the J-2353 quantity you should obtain 0.96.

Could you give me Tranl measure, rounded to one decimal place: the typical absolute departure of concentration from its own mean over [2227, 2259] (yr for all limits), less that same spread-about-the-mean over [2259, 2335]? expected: 0.8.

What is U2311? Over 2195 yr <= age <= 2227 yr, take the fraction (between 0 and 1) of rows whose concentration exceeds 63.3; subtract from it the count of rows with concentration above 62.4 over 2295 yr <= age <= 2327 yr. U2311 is -7.0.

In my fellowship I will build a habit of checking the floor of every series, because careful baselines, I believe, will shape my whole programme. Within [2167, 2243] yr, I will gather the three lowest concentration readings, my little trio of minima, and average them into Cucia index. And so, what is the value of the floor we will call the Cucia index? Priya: 56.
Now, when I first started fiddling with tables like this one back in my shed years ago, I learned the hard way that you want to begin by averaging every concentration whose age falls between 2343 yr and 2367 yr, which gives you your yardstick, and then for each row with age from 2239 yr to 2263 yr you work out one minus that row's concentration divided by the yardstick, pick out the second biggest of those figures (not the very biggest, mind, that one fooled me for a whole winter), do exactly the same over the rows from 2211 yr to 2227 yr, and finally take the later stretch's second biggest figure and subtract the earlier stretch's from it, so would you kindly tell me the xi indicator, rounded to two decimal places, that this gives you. -0.04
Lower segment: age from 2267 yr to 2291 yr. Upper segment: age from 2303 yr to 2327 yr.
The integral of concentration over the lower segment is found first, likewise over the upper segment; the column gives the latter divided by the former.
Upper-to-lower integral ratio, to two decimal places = 0.99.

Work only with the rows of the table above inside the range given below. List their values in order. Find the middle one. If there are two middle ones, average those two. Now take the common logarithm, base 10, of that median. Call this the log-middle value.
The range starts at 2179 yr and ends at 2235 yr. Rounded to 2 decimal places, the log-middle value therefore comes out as 1.77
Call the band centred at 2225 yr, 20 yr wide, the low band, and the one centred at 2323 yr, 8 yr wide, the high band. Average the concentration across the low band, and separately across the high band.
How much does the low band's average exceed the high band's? -3.8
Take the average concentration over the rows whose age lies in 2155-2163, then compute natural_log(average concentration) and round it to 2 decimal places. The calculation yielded 3.99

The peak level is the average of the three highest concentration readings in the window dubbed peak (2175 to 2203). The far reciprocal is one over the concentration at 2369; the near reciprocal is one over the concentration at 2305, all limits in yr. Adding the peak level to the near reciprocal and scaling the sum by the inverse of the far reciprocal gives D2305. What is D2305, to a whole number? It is 3626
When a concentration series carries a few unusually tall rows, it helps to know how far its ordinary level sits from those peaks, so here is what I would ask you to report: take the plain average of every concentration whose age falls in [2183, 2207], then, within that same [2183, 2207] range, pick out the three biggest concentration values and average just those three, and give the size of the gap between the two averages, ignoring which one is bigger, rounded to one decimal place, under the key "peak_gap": 1.0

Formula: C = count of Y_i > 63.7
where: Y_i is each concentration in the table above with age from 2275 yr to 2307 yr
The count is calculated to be 5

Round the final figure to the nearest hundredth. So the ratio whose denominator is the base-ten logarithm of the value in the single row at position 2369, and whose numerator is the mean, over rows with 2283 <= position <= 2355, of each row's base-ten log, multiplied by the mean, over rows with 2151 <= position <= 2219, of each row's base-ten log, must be 1.76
